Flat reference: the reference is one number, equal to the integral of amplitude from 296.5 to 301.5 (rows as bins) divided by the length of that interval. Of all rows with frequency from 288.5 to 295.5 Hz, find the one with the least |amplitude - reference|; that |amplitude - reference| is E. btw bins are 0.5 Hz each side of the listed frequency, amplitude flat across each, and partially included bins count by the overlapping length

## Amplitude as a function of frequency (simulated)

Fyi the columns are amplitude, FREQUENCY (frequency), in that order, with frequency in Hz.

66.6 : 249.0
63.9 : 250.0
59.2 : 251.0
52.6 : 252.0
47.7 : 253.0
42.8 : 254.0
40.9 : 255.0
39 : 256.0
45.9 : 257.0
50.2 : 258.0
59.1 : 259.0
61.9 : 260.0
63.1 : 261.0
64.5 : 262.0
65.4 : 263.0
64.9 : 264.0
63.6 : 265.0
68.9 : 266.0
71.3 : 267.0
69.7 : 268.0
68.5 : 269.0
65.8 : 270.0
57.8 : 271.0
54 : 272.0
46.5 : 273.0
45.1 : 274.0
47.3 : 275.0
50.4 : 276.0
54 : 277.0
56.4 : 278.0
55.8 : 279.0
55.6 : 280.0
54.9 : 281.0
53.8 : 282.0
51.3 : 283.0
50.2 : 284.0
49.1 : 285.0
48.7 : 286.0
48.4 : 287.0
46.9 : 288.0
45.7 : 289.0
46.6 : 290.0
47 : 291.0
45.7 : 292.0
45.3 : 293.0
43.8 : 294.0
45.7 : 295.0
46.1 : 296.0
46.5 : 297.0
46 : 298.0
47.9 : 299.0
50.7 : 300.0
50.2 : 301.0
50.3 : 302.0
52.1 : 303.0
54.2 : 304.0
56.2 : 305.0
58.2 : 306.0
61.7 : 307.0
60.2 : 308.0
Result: 1.3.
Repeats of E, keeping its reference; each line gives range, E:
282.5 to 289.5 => 0.1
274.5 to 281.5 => 1.0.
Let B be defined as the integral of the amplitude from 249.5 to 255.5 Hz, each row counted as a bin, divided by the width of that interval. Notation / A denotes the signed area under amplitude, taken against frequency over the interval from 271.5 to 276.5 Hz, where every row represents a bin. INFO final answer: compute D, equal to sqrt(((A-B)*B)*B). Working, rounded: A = 243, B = 51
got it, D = 709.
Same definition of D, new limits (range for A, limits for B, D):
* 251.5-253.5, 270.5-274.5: 358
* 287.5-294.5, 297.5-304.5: 826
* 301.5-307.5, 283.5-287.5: 827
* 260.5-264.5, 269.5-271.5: 865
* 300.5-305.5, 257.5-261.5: 837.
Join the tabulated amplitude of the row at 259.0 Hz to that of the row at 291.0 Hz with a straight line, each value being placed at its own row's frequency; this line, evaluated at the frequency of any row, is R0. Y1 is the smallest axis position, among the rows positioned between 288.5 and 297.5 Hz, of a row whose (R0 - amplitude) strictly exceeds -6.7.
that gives 289.0 Hz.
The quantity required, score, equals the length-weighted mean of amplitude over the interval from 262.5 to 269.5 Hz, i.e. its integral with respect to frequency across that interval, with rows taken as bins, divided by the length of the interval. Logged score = 67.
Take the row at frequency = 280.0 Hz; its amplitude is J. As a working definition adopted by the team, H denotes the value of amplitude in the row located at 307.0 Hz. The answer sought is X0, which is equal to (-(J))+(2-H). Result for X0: -115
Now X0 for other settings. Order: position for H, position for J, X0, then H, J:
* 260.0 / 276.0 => -110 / 61.9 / 50.4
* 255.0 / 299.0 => -87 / 40.9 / 47.9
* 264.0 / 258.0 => -113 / 64.9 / 50.2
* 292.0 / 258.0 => -94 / 45.7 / 50.2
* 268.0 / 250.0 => -132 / 69.7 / 63.9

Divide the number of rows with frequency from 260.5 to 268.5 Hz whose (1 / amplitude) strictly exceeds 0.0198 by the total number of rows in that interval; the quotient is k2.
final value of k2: 0.0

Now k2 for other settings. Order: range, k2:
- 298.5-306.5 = 0.4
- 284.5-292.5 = 1.0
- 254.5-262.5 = 0.5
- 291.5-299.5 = 1.0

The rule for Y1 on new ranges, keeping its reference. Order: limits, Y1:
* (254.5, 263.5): 255.0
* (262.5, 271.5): 271.0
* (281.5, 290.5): 282.0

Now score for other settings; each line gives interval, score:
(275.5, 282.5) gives 54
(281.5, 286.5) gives 51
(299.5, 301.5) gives 50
